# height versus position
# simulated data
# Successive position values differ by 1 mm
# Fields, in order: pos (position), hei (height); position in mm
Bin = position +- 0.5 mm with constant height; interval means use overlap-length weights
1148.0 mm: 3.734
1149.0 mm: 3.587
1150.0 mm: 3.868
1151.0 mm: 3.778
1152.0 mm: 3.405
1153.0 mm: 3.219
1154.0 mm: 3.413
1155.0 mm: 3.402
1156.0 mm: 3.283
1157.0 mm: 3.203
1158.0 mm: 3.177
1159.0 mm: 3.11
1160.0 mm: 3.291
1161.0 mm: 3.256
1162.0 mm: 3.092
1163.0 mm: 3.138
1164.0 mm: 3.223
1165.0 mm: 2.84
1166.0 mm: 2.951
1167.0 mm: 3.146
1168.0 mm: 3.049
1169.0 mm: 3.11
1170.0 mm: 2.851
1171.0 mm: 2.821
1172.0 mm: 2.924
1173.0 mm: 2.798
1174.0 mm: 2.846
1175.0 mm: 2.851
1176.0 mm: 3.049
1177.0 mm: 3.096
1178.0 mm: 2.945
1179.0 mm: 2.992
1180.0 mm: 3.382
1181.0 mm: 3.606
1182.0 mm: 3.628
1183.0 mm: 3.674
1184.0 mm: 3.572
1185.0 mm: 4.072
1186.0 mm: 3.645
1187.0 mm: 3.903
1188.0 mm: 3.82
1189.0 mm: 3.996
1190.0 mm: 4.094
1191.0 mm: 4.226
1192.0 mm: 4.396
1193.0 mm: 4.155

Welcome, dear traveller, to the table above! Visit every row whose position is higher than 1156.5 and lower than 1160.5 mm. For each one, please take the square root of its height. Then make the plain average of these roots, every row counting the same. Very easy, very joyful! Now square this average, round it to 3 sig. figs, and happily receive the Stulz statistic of 3.19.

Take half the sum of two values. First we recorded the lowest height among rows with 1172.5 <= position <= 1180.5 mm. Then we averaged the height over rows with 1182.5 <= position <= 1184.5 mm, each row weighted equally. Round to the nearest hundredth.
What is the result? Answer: 3.21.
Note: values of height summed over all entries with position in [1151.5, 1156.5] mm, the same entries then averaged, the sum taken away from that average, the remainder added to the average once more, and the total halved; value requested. -5.0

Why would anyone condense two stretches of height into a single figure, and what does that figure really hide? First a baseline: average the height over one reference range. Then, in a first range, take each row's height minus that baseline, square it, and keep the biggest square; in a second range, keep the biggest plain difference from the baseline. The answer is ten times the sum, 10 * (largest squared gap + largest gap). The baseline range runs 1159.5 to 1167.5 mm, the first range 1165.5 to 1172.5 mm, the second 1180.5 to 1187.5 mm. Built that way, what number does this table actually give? 10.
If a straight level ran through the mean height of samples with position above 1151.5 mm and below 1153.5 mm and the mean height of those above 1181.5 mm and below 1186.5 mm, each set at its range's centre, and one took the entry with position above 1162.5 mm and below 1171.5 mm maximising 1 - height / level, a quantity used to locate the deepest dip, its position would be 1171.0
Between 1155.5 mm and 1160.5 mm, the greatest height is 3.291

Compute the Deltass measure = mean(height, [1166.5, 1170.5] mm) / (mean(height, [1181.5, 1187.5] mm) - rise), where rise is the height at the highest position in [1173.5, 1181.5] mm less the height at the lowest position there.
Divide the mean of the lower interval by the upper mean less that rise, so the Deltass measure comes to 1.02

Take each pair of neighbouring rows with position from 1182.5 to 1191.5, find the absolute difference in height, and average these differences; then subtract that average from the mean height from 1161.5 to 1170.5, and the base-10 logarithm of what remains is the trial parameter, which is 0.45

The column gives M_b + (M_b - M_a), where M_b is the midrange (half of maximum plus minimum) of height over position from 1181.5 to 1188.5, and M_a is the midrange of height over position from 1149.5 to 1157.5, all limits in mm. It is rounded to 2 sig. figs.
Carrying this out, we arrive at 4.1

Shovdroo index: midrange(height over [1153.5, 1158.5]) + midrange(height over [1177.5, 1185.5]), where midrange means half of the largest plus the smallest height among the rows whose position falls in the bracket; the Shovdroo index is 6.8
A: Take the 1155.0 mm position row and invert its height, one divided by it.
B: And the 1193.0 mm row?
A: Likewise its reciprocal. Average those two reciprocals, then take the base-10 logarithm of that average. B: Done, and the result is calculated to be -0.57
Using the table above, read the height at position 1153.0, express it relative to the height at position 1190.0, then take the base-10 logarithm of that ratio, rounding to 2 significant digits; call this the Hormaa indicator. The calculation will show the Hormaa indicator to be -0.10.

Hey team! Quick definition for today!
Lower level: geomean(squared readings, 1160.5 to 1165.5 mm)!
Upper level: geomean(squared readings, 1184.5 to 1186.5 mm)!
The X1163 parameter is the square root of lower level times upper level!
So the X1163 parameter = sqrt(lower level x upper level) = 12.0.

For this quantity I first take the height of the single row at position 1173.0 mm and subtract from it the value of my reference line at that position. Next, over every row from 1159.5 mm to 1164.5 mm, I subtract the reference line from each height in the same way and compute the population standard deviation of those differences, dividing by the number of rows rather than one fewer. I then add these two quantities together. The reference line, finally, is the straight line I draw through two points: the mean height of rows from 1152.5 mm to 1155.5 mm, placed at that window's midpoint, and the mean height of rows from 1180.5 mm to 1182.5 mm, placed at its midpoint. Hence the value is -0.65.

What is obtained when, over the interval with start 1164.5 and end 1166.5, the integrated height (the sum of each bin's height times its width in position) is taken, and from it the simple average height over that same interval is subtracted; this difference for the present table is 2.9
